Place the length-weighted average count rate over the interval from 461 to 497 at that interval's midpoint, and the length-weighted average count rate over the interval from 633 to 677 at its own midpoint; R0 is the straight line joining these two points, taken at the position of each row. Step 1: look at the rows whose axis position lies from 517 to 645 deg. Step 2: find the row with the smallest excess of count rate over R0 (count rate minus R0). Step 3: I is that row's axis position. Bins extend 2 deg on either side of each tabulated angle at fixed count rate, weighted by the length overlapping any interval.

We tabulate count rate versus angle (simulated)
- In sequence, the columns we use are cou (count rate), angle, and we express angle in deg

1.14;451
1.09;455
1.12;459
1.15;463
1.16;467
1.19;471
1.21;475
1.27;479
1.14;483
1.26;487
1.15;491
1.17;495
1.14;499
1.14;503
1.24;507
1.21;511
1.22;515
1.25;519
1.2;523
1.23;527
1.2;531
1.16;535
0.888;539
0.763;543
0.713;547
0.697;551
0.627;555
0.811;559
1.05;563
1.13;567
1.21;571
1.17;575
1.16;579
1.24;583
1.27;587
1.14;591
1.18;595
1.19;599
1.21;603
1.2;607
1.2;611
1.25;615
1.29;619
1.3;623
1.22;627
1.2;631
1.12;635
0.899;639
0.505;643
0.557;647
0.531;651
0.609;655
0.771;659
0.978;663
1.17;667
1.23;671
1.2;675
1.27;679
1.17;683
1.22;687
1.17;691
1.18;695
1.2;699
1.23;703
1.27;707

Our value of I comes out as 555 deg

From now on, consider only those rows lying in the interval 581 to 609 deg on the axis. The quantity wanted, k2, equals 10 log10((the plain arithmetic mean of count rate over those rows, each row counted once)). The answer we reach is 0.8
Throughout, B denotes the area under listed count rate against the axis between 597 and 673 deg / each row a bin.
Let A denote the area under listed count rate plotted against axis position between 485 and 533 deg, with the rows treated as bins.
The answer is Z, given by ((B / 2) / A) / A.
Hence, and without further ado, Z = 0.012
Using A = 58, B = 78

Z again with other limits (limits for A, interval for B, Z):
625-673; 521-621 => 0.029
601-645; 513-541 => 0.007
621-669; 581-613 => 0.010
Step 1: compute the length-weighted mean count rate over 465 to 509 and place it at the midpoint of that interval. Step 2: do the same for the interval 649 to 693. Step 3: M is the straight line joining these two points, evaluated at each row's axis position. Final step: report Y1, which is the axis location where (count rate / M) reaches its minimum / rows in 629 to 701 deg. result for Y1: 643 deg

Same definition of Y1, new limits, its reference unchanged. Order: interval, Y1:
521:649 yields 643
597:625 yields 599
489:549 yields 547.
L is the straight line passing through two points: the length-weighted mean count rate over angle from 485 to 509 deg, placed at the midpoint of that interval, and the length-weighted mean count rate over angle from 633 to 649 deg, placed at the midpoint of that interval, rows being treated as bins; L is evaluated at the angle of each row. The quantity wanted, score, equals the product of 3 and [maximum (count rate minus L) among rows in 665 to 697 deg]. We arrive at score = 1.8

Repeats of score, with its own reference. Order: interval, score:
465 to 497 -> 0.1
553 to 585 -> 0.9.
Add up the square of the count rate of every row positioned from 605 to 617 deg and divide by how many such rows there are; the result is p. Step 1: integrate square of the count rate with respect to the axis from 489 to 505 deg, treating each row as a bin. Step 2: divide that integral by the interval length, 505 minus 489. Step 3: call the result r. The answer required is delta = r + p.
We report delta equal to 2.8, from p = 1.48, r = 1.32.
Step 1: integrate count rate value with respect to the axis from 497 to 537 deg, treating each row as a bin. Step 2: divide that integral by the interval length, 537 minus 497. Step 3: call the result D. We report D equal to 1.20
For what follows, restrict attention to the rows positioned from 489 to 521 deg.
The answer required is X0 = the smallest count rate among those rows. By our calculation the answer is 1.14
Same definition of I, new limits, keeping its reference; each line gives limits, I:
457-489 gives 459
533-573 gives 555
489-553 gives 551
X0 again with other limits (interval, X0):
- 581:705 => 0.505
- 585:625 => 1.14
